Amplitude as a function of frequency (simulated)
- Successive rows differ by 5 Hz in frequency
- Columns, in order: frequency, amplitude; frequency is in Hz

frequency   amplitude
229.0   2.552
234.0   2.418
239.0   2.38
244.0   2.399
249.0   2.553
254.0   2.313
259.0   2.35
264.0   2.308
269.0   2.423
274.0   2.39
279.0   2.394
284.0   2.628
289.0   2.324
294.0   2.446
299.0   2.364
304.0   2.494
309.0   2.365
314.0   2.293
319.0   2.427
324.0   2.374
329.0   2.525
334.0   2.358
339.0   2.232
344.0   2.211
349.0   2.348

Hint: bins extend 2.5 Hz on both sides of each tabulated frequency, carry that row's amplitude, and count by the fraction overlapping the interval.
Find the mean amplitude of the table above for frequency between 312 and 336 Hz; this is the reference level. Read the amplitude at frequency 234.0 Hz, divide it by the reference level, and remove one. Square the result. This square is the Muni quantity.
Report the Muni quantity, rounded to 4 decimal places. 0.0001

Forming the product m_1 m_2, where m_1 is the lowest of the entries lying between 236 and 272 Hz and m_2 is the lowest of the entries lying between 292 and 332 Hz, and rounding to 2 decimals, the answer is 5.29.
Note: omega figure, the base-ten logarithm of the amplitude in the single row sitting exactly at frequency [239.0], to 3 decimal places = 0.377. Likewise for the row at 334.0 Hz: 0.373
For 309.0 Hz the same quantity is 0.374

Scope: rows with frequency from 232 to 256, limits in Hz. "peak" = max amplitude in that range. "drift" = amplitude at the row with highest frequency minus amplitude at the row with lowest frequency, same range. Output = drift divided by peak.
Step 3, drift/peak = -0.04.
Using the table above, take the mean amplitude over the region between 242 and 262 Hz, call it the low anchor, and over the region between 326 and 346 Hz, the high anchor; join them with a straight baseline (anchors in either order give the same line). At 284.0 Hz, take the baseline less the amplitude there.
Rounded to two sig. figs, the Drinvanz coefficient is -0.25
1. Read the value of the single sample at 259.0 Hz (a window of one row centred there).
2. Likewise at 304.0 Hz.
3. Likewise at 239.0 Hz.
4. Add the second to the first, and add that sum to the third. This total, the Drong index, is 7.22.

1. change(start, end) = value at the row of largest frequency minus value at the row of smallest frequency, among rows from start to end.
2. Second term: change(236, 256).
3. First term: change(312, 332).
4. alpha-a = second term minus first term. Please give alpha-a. -0.30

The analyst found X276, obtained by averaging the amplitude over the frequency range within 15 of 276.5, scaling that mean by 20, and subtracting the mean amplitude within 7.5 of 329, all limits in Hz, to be 45.8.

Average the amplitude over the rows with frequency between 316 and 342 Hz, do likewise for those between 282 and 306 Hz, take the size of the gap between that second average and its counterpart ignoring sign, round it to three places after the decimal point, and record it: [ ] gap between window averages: 0.068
